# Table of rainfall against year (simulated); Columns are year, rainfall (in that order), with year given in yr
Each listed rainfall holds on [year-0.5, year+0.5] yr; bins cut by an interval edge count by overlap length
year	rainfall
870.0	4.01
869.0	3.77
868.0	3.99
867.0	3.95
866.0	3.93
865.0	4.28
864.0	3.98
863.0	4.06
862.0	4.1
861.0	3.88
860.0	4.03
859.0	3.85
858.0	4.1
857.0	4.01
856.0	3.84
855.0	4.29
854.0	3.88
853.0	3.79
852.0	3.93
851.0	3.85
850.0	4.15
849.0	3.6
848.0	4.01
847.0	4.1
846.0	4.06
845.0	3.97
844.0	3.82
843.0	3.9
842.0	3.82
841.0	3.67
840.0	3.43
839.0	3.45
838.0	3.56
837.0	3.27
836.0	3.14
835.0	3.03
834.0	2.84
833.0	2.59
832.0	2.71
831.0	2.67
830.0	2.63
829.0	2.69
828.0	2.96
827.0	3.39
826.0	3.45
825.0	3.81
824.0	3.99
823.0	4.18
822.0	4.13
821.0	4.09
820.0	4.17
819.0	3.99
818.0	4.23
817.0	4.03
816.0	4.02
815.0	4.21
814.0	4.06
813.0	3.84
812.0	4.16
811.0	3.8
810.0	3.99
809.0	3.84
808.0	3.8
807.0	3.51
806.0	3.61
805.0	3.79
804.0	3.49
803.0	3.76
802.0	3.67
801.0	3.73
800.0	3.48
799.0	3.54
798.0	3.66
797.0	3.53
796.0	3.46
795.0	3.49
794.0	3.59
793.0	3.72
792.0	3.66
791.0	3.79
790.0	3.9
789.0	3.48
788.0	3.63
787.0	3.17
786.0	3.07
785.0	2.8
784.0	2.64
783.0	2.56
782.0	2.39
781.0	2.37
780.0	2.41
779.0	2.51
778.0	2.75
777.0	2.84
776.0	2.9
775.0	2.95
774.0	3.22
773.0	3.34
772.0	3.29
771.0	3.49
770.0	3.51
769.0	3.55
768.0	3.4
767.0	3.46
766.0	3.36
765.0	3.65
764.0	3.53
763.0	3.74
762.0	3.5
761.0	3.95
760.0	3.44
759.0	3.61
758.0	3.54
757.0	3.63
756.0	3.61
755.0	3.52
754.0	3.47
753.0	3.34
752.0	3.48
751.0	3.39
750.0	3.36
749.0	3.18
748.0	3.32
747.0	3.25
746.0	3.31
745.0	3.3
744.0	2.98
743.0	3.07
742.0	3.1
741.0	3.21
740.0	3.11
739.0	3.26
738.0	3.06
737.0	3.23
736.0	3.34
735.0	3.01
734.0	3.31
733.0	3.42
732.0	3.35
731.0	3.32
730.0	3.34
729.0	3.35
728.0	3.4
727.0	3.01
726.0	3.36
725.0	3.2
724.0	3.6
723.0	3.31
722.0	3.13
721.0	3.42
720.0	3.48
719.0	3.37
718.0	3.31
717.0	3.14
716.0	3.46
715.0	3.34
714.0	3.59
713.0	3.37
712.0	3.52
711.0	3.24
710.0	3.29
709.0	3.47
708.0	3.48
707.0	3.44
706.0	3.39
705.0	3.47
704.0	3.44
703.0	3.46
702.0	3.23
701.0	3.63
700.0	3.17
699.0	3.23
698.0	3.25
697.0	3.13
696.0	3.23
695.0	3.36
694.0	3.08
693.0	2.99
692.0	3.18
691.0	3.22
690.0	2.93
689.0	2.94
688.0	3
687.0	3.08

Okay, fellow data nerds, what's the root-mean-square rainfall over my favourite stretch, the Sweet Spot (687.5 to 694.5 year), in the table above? 3.1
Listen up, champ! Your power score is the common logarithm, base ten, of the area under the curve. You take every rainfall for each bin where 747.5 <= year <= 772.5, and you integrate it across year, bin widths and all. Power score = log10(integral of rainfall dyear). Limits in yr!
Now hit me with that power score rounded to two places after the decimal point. 1.94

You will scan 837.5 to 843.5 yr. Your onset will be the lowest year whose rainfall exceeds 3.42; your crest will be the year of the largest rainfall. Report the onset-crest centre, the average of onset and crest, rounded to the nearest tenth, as 840.5 yr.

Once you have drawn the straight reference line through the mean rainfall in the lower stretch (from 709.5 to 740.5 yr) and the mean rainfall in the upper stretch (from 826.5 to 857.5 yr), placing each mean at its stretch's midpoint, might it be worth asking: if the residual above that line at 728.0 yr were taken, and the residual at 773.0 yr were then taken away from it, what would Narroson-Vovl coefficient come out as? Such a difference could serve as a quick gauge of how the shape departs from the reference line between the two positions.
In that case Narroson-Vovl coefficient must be 0.14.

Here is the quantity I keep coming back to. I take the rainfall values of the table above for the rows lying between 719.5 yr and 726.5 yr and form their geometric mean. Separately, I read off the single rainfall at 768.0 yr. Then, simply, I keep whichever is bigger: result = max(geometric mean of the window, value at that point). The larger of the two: 3.4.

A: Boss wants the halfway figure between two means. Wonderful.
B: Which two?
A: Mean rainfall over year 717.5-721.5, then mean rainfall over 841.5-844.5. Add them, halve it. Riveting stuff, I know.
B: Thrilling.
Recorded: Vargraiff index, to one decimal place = 3.6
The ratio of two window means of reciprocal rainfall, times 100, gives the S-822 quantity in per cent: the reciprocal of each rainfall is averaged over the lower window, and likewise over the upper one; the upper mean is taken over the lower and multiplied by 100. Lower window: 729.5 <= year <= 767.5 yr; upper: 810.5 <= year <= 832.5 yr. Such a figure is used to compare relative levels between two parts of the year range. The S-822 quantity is 94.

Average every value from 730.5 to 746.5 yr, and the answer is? 3.21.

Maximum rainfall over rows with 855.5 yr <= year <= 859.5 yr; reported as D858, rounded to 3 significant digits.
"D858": 4.10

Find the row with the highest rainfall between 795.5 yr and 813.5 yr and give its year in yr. 812.0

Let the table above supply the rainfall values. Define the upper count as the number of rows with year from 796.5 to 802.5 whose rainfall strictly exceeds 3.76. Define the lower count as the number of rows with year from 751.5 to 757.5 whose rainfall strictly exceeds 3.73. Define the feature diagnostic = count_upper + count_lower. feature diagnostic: 0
